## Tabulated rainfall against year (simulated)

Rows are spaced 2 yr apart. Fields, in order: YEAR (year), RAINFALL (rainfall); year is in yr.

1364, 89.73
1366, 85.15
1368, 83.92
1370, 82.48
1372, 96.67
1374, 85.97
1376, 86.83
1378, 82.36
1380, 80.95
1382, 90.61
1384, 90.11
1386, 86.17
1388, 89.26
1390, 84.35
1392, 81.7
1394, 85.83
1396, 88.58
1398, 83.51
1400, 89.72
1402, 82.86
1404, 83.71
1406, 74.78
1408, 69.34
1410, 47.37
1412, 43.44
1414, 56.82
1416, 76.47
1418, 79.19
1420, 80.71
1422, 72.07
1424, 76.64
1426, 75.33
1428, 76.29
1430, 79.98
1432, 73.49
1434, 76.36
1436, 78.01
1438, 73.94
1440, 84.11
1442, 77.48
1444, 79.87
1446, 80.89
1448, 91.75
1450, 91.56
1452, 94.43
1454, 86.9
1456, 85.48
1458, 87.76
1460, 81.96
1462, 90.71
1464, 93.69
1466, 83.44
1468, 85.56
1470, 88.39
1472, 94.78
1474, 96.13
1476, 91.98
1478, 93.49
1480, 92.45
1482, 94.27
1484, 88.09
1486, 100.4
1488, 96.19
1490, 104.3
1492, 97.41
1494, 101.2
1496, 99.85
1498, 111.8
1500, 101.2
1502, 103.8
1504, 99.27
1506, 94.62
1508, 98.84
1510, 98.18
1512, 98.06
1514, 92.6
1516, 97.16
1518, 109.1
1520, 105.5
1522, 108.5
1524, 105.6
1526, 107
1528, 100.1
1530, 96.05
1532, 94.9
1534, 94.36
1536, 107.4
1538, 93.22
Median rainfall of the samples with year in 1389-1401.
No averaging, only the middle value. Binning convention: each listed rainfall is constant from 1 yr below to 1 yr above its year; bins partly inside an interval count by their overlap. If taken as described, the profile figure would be 85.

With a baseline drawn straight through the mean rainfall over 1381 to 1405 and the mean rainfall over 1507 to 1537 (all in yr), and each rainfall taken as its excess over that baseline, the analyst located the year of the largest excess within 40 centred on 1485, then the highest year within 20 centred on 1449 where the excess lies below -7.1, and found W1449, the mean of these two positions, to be 1477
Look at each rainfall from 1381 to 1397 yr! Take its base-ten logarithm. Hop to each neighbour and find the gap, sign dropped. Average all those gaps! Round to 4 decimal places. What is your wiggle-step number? 0.0158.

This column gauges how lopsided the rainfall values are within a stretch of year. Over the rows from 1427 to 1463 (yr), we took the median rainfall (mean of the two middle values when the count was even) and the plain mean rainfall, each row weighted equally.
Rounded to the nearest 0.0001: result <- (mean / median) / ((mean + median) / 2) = 0.0124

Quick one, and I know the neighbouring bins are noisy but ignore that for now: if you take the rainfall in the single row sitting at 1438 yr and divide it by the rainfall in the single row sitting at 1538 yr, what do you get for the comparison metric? 0.79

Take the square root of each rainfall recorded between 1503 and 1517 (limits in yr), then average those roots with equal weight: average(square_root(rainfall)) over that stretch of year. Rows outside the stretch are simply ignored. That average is 9.8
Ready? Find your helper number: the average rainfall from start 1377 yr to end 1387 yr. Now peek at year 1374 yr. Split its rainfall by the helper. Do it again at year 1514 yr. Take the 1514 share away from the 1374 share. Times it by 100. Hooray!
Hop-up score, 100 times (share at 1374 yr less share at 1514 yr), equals -8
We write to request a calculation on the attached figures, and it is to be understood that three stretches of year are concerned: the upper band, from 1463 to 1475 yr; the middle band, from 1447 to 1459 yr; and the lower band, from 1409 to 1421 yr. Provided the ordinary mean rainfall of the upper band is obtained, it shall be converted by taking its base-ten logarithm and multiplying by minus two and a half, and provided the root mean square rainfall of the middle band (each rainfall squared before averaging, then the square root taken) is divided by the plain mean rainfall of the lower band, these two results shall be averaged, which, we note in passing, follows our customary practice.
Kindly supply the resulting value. -1.74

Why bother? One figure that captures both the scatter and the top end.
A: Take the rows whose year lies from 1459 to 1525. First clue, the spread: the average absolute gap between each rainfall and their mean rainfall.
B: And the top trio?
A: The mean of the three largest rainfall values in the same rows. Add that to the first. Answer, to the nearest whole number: 115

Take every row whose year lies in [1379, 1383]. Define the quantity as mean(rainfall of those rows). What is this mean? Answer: 86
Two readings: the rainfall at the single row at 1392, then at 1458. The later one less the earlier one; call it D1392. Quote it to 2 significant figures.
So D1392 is 6.1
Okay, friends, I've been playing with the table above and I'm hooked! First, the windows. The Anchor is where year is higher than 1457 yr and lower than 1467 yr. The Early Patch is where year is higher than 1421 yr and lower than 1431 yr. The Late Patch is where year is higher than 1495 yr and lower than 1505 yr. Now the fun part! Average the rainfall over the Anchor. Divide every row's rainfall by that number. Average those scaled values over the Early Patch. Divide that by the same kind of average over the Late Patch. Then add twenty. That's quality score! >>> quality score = 20.7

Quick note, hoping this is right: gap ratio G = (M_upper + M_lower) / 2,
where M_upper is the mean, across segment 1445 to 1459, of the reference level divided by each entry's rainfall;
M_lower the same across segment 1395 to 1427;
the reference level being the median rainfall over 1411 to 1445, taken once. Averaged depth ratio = 0.974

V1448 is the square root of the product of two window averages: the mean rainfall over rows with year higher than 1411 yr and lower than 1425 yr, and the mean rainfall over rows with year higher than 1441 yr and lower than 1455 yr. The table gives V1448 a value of 77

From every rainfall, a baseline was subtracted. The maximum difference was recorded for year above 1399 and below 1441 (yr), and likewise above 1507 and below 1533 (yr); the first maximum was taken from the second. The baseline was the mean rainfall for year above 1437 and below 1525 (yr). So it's 19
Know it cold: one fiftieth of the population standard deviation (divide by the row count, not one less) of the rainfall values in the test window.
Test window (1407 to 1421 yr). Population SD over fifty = 0.29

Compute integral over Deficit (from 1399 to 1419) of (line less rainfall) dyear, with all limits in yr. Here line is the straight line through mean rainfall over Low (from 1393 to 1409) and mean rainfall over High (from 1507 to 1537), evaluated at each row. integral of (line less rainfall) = 263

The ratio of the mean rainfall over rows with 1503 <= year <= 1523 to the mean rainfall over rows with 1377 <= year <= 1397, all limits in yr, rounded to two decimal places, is 1.17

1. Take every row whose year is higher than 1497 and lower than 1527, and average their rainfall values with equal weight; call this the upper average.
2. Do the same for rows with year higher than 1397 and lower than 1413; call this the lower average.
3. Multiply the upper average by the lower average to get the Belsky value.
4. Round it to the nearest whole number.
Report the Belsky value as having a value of 7334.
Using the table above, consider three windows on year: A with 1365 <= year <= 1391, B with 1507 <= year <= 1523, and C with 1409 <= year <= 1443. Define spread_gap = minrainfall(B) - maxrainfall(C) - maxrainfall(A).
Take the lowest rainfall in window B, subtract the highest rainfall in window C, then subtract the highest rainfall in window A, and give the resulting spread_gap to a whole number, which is -88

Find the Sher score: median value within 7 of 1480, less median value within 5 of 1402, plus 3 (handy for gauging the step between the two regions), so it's 13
